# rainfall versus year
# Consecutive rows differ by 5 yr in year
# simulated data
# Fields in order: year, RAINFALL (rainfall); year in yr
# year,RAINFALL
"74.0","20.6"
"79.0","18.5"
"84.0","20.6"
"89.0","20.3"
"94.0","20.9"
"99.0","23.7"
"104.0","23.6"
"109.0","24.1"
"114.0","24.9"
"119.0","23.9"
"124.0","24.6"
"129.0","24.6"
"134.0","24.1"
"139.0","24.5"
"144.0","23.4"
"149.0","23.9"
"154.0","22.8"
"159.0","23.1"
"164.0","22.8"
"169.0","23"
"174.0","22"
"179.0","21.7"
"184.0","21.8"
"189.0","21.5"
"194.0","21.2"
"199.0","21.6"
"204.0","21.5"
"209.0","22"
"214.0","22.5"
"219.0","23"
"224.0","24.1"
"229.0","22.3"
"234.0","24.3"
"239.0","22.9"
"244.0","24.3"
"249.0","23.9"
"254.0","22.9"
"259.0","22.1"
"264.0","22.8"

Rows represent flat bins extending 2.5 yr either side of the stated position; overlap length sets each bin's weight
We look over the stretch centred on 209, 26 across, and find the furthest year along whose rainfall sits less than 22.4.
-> 209.0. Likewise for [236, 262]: 259.0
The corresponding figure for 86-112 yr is 94.0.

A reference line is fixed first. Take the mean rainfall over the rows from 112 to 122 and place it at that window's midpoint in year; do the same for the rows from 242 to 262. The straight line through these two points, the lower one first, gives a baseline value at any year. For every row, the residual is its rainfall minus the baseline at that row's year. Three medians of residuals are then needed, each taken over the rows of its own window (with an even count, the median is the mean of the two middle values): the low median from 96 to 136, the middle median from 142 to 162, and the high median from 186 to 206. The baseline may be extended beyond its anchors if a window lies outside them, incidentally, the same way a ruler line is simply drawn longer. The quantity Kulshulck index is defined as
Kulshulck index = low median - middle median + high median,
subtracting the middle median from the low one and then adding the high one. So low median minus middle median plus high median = -1.6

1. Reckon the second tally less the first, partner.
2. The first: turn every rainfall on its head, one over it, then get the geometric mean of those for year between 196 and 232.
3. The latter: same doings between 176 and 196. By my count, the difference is 0.002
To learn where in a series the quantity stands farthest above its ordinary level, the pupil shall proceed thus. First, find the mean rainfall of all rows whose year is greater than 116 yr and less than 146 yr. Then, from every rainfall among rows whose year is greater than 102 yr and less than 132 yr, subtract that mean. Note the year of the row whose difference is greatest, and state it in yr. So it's 114.0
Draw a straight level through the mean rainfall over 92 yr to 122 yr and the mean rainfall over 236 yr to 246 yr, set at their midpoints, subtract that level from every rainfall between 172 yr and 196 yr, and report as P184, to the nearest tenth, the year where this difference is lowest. 194.0 yr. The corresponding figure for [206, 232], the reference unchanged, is 209.0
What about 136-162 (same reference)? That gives 154.0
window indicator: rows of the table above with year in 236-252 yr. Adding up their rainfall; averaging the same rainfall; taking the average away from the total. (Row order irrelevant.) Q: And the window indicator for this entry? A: 47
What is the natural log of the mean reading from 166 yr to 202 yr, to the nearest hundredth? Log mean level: 3.08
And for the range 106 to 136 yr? 3.19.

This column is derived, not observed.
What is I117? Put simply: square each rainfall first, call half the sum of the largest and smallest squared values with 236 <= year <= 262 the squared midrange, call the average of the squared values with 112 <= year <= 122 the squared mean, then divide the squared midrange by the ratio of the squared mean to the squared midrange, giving 489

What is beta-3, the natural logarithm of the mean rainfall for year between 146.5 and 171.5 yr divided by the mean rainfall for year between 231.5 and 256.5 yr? -0.02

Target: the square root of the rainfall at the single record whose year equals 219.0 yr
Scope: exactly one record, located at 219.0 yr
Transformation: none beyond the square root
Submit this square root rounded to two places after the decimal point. 4.80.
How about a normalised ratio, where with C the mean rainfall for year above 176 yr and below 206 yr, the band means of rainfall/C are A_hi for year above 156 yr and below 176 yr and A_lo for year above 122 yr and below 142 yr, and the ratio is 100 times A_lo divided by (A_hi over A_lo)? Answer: 122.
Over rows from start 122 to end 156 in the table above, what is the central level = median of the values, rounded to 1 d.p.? 24.1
